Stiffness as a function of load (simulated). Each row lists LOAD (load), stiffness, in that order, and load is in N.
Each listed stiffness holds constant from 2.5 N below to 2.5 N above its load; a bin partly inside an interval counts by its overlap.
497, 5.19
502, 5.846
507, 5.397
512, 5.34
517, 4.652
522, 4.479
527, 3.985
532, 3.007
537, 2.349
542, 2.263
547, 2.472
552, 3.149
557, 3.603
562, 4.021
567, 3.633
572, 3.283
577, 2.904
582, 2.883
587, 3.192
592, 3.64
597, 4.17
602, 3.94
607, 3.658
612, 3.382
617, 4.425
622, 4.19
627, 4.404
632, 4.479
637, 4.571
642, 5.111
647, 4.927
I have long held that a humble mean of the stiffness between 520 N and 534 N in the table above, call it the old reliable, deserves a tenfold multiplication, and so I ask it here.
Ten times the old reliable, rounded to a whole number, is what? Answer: 38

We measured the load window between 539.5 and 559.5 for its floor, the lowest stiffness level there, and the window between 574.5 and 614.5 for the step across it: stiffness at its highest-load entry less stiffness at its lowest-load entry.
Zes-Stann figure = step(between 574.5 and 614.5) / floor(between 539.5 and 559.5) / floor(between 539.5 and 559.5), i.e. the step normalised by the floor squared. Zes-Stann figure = 0.09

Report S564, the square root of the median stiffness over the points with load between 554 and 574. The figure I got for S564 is 1.9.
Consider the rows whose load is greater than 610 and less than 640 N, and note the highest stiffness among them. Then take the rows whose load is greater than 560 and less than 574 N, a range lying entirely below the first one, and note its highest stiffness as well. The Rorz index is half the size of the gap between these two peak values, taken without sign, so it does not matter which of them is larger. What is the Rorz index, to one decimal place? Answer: 0.3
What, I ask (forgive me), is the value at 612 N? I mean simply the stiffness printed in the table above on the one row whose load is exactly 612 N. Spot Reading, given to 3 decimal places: 3.382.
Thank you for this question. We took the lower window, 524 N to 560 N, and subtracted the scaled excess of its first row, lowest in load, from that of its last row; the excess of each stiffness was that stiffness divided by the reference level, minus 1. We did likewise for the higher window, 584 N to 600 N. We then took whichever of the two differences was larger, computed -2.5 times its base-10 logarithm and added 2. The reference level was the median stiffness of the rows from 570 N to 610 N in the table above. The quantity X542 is 3.37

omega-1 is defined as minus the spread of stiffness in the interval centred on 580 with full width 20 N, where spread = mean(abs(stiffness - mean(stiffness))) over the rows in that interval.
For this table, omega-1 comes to -0.17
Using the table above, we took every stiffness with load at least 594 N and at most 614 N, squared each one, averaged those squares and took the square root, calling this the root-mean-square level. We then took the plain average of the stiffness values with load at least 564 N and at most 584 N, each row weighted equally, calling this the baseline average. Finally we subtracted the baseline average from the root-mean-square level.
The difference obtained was 0.6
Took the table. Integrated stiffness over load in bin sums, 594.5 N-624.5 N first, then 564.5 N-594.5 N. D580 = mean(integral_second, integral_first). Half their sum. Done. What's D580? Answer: 108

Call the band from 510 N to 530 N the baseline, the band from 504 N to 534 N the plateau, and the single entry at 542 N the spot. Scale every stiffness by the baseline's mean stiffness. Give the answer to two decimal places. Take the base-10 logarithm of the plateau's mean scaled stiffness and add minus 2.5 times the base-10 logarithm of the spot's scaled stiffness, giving 0.76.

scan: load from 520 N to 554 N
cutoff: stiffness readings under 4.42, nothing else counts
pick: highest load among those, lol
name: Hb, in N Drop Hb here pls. 552 N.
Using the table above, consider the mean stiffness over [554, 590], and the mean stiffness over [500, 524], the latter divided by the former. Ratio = 1.53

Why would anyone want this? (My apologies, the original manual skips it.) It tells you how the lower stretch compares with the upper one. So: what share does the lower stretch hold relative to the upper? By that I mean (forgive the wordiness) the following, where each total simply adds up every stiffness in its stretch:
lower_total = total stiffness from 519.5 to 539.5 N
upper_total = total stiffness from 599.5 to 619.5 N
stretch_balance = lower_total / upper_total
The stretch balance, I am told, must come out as 0.90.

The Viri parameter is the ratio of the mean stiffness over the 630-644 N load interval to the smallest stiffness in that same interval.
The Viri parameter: 1.05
